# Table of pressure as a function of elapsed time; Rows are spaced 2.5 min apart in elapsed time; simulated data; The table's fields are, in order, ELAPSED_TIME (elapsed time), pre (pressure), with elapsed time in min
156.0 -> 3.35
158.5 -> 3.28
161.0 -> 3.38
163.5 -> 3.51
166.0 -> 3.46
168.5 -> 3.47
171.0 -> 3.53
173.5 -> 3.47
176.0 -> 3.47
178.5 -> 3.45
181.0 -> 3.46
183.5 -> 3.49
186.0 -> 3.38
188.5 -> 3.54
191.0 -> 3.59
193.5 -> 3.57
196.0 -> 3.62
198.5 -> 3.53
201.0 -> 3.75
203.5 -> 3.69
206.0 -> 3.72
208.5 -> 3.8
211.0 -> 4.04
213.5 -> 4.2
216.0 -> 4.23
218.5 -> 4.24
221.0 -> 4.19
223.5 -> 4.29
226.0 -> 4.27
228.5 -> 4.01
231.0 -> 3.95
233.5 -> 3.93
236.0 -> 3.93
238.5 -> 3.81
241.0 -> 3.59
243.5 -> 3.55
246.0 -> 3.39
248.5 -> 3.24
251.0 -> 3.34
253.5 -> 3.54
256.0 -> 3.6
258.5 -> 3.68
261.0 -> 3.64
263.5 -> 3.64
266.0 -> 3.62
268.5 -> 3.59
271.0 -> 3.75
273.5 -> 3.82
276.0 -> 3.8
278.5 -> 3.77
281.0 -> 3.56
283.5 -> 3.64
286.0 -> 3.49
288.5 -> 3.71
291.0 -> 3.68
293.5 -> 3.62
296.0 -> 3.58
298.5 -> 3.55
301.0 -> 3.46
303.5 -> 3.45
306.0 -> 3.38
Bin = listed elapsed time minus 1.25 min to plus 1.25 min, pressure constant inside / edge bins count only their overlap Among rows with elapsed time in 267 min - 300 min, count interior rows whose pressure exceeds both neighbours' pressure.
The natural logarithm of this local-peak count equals 1.1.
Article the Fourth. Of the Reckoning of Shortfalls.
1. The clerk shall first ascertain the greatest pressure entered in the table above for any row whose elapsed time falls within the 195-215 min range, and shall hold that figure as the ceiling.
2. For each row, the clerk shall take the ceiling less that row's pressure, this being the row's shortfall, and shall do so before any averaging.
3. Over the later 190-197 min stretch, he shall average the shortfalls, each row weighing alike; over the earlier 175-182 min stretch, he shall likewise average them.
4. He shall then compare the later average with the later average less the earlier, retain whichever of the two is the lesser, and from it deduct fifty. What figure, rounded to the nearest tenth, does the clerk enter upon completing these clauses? -50.1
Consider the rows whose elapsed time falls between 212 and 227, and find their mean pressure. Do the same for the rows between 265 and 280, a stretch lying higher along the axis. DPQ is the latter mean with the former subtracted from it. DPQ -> -0.5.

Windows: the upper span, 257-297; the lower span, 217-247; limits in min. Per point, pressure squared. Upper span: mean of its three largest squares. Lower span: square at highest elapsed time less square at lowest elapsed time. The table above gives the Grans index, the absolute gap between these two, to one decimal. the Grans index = 20.9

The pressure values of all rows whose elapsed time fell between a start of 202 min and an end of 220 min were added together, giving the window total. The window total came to 27.9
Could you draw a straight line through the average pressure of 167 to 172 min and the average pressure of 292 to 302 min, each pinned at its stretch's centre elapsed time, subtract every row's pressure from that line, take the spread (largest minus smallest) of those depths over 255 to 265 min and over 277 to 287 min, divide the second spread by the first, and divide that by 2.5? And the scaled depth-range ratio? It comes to 1.4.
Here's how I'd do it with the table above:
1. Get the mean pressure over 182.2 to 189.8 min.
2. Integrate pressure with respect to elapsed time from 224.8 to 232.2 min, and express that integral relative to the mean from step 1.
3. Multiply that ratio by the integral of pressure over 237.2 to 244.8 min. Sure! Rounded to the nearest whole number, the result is 241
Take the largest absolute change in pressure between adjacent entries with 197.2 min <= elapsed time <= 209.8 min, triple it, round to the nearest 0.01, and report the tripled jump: 0.66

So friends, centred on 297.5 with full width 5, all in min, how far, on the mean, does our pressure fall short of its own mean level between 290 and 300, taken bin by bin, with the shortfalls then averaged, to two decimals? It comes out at 0.04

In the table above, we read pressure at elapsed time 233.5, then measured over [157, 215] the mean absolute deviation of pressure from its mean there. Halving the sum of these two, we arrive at 2.04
